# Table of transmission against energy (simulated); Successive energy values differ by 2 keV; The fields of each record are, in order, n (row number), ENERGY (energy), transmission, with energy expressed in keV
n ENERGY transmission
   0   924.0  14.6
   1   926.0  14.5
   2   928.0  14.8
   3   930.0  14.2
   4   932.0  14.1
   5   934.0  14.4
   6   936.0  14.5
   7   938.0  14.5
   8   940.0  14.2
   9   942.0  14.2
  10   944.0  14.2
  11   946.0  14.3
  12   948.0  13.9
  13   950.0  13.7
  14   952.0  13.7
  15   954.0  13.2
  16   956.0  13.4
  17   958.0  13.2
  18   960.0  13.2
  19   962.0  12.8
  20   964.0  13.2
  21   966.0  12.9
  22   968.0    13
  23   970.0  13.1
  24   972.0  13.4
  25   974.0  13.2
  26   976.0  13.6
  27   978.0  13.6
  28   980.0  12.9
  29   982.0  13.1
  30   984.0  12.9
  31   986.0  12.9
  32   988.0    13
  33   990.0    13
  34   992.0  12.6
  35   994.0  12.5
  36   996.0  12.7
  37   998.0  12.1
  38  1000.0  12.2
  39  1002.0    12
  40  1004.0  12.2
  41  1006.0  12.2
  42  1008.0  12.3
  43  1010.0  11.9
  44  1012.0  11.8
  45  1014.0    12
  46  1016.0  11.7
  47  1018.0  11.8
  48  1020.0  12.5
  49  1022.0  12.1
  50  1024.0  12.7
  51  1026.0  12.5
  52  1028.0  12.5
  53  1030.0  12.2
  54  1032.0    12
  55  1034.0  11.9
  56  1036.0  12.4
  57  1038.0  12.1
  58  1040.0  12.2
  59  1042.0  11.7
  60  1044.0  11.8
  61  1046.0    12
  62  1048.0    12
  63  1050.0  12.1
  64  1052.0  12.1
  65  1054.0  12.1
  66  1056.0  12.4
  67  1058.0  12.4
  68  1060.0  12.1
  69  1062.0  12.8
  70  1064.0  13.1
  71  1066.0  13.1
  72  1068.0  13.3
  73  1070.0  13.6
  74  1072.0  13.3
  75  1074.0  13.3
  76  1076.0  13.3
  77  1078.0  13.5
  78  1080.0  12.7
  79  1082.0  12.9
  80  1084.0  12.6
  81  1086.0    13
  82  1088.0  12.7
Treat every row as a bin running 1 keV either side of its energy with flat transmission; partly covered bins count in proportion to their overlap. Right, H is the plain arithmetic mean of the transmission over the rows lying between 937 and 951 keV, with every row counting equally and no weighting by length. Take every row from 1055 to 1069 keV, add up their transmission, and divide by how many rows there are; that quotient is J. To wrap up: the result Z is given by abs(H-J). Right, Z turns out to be 1.4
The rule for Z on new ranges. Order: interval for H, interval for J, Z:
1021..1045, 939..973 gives 1.3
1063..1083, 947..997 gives 0.1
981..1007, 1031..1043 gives 0.5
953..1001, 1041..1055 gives 1.0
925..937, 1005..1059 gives 2.3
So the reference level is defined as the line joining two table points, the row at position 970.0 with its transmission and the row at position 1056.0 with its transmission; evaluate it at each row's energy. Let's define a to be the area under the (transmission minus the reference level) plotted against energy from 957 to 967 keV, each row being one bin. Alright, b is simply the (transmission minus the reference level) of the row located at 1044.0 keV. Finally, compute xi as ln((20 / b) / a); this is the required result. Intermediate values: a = -1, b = -0.7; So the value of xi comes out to 3.3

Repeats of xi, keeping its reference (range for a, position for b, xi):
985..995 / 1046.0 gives 3.4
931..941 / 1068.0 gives 0.7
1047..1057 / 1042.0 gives 2.1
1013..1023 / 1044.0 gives 1.4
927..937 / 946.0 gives 0.7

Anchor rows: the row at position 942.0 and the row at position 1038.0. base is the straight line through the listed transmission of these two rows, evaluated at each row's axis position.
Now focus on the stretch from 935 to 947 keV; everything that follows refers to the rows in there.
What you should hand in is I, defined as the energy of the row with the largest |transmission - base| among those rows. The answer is 938.0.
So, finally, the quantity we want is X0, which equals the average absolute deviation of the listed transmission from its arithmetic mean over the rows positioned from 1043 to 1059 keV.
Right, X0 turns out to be 0.14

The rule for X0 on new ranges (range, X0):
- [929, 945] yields 0.13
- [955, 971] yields 0.15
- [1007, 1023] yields 0.22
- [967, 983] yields 0.22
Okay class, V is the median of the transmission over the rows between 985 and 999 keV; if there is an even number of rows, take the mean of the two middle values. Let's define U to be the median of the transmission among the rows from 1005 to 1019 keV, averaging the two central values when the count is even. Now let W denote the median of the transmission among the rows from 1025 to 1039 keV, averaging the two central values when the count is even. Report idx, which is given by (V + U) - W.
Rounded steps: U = 11.9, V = 12.7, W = 12.2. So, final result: 12.4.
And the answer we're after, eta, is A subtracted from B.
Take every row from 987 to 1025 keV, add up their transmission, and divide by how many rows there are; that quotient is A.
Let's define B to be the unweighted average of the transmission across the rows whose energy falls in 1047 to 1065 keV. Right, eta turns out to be 0.1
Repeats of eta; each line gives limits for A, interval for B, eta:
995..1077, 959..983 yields 0.8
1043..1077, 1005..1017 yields -0.7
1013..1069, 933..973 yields 1.4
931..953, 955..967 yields -1.0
